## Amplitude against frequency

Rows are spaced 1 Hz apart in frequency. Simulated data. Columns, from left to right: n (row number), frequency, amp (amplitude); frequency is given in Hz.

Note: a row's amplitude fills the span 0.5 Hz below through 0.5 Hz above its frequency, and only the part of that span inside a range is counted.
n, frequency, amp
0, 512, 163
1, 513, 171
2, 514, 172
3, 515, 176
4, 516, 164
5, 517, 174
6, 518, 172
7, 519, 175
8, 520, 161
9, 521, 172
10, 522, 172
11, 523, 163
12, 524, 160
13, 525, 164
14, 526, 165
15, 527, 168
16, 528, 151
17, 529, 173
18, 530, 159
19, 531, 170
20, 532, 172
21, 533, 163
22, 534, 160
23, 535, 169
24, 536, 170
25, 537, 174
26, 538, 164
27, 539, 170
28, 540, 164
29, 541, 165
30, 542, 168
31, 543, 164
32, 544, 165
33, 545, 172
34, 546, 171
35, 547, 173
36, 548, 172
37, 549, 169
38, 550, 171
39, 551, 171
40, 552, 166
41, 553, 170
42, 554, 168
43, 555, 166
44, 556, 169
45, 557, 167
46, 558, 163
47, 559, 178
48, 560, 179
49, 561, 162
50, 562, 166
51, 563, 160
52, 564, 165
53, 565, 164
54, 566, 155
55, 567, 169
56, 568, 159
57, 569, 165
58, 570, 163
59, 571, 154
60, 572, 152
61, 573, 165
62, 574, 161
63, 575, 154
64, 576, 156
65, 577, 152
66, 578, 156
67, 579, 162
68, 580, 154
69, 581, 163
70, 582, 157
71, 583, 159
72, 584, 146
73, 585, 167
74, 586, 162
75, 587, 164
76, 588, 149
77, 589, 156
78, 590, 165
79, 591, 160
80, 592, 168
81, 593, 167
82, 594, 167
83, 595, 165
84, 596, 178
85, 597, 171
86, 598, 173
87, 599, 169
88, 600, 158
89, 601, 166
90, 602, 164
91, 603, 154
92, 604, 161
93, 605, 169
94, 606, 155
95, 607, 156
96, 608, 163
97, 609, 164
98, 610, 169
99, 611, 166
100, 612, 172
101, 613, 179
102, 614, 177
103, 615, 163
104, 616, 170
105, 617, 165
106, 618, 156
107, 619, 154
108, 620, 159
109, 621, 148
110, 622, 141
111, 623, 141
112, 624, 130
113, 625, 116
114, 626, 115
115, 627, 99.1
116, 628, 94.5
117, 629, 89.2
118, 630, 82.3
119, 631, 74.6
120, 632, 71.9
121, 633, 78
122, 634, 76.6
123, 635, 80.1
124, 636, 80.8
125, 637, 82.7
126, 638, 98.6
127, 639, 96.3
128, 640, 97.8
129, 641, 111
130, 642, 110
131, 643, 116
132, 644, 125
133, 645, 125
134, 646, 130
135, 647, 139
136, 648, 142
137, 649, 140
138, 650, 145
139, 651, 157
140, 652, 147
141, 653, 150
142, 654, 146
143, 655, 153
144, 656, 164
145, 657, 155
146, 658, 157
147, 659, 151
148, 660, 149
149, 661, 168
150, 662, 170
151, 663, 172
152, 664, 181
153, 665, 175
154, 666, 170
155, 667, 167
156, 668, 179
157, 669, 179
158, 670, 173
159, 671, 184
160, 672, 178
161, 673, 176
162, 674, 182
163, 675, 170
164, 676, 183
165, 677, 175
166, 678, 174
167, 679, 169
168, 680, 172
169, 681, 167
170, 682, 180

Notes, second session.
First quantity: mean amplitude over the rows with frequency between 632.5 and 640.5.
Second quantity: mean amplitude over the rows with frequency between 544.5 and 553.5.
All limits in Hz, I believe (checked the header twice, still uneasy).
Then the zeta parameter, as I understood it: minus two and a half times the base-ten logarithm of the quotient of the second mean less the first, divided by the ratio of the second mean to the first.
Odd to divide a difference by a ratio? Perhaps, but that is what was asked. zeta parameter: -4.1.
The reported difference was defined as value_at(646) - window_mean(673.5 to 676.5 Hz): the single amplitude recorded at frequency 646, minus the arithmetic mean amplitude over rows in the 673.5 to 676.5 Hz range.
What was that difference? -48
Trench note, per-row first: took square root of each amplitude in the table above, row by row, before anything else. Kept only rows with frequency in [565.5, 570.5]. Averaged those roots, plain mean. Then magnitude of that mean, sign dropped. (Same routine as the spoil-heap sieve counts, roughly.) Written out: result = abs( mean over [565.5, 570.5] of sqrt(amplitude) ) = 12.7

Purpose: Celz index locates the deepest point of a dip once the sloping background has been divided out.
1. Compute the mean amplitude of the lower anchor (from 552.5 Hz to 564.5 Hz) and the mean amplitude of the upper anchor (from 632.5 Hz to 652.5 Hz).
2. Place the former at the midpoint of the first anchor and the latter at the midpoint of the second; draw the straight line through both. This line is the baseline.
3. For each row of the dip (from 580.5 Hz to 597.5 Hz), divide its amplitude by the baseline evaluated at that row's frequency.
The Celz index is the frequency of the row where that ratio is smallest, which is 584 Hz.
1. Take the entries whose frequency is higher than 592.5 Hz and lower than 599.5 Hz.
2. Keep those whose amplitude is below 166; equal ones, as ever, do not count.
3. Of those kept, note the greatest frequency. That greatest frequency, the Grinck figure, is 595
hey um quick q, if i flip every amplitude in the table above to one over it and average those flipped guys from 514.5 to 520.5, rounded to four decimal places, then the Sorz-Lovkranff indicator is 0.0059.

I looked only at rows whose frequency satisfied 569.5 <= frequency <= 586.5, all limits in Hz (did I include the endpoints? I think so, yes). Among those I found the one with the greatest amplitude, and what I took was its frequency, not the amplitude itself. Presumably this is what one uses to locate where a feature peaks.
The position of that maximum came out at 585 Hz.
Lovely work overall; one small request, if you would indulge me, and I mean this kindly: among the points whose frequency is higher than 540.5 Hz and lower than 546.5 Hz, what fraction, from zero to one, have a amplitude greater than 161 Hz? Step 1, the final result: 1.00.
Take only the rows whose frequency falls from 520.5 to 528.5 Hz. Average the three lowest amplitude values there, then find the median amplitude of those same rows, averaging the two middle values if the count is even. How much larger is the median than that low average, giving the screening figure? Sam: 6.5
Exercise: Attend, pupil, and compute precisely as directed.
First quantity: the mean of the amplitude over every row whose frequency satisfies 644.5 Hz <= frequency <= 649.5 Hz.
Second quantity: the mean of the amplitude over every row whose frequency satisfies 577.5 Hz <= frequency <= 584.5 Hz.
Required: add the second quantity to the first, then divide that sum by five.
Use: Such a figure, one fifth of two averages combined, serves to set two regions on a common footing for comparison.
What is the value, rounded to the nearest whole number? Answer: 58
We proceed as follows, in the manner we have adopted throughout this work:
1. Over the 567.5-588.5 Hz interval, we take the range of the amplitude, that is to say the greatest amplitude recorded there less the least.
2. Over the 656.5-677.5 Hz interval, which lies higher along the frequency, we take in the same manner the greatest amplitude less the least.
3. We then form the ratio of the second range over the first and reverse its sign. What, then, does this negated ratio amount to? -1.7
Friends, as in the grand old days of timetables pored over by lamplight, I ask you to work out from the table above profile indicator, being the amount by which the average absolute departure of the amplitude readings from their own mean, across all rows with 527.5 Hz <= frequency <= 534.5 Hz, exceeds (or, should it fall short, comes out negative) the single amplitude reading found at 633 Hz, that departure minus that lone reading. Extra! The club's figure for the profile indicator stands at -71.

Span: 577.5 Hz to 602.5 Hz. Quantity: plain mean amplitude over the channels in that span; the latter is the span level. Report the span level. 163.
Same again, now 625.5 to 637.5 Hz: 85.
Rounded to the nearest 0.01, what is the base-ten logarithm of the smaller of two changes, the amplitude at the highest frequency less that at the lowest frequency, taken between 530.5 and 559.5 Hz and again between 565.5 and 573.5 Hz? 0.90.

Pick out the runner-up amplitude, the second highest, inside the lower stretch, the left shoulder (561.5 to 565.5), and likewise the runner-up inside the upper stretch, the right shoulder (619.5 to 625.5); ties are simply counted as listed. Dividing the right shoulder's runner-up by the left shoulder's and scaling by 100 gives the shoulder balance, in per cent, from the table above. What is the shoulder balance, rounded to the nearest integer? 90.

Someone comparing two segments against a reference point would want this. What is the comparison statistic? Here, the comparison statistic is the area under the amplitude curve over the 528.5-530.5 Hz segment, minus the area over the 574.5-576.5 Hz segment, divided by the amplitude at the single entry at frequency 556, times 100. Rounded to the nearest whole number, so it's 13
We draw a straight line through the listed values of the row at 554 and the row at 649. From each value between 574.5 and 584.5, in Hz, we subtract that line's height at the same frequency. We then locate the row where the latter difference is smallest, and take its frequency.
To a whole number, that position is 584 Hz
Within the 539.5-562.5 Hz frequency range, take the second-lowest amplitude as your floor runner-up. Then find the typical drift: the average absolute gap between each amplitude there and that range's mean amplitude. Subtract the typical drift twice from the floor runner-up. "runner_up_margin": 156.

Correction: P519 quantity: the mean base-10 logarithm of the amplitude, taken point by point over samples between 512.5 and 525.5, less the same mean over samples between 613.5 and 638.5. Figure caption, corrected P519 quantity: 0.177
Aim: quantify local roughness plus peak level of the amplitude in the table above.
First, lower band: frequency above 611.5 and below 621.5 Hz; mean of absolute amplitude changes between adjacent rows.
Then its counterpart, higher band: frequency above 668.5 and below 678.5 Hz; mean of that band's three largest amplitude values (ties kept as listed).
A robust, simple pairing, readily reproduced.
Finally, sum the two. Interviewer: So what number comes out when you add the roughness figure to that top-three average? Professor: 190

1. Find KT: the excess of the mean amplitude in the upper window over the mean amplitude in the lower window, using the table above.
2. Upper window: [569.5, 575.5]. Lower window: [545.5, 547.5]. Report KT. -14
